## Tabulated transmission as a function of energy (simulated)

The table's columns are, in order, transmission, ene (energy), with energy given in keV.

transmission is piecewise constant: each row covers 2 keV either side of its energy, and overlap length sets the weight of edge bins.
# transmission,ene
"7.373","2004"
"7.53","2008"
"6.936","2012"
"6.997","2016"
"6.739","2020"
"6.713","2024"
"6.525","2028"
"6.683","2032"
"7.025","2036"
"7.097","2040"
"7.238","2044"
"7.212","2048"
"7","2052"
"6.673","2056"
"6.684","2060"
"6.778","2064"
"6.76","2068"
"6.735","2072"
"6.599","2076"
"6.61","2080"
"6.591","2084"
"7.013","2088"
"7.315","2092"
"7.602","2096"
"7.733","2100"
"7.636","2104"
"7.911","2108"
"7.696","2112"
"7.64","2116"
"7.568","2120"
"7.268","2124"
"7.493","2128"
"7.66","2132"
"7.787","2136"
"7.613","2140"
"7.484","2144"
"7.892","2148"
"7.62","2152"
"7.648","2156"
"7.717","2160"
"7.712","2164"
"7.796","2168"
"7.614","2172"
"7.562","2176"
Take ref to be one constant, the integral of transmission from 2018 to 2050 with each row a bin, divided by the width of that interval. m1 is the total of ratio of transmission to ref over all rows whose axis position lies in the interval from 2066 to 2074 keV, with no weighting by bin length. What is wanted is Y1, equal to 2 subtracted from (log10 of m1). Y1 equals -1.71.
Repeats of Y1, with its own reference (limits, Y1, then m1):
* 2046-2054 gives -1.69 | 2.06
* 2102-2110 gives -1.65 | 2.25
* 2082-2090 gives -1.71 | 1.97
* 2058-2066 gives -1.71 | 1.95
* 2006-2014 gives -1.68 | 2.10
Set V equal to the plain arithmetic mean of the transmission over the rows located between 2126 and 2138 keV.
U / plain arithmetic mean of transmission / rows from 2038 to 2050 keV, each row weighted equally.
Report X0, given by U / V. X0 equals 0.94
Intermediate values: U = 7.18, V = 7.65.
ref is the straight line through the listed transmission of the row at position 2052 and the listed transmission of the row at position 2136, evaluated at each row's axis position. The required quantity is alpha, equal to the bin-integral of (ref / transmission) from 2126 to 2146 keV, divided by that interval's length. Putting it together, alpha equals 1.024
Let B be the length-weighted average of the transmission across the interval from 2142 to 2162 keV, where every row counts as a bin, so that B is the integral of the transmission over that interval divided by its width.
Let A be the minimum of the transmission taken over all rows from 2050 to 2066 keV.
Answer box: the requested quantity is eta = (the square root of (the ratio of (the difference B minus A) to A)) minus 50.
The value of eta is -49.61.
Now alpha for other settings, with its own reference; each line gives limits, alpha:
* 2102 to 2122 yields 0.984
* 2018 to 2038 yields 1.006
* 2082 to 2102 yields 1.020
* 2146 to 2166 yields 1.033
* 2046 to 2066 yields 1.026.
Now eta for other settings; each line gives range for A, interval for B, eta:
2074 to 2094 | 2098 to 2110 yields -49.58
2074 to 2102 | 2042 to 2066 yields -49.77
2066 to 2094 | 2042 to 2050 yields -49.69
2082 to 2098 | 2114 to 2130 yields -49.63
